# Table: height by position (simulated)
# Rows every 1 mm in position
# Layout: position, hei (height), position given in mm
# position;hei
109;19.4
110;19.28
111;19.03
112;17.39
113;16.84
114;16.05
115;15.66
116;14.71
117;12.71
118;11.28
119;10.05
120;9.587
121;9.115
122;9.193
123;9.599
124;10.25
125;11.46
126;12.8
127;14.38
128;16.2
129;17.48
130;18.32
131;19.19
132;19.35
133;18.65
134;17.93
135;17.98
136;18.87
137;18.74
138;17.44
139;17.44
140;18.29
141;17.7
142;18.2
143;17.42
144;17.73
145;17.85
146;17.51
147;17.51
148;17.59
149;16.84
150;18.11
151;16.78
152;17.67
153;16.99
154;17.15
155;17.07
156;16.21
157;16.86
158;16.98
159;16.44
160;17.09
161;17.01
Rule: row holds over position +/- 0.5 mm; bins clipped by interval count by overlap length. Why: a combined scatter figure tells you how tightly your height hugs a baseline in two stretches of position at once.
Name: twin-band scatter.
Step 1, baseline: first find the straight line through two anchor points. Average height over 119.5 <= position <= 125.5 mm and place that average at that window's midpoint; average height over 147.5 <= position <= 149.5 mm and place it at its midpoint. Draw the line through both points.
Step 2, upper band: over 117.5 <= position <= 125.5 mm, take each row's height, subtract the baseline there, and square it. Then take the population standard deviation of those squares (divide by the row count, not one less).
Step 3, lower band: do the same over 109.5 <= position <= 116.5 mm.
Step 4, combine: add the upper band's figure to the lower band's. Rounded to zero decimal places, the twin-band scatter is 45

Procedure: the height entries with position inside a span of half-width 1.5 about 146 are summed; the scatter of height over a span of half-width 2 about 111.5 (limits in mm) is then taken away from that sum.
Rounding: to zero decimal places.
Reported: 52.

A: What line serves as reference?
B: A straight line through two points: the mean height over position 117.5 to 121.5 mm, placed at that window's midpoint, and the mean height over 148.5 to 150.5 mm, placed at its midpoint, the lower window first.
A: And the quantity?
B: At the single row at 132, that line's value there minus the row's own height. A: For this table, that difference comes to -6.2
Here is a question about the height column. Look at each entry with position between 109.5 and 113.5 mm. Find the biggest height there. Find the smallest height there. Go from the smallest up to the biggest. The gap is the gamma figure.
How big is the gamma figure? 2.4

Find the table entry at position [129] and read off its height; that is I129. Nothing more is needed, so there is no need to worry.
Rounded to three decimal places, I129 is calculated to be 17.480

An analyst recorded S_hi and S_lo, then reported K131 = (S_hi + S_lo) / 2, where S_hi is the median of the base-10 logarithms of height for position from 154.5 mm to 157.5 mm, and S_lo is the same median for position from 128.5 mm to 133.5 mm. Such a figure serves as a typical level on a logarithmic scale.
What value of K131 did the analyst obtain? 1.25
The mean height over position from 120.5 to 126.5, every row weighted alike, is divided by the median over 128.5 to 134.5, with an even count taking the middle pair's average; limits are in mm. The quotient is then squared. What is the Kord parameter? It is 0.32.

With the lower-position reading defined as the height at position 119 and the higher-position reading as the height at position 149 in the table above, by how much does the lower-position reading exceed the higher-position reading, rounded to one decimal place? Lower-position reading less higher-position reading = -6.8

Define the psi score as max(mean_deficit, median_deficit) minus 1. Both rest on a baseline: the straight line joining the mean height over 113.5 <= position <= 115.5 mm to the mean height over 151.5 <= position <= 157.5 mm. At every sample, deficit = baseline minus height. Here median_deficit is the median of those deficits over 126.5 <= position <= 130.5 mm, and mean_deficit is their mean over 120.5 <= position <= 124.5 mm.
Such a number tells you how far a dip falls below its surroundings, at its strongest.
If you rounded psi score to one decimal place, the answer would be 5.5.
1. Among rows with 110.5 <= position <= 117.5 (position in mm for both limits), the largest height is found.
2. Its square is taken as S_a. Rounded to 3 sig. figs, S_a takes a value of 362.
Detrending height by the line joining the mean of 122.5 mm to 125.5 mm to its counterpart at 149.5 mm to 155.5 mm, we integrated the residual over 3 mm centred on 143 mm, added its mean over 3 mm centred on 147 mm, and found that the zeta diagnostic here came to 9.9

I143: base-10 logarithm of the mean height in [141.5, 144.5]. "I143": 1.25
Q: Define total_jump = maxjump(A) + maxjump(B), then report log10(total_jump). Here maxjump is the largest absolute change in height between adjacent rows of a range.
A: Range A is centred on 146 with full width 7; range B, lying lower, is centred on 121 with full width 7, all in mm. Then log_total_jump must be 0.30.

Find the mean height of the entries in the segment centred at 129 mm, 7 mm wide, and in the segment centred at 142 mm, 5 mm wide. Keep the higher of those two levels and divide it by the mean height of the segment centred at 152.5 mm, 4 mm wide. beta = 1.04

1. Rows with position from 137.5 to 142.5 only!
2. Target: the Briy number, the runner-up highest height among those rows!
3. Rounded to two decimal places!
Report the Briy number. 18.20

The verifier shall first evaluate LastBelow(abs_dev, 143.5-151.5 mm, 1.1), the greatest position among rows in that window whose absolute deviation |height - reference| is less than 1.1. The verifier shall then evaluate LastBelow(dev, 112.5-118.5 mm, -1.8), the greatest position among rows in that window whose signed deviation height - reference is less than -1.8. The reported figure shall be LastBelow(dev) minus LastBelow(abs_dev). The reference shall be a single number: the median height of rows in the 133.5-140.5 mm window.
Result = -32 mm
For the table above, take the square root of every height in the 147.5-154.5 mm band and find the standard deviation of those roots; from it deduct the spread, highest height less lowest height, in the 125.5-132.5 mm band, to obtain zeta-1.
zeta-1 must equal -6.5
